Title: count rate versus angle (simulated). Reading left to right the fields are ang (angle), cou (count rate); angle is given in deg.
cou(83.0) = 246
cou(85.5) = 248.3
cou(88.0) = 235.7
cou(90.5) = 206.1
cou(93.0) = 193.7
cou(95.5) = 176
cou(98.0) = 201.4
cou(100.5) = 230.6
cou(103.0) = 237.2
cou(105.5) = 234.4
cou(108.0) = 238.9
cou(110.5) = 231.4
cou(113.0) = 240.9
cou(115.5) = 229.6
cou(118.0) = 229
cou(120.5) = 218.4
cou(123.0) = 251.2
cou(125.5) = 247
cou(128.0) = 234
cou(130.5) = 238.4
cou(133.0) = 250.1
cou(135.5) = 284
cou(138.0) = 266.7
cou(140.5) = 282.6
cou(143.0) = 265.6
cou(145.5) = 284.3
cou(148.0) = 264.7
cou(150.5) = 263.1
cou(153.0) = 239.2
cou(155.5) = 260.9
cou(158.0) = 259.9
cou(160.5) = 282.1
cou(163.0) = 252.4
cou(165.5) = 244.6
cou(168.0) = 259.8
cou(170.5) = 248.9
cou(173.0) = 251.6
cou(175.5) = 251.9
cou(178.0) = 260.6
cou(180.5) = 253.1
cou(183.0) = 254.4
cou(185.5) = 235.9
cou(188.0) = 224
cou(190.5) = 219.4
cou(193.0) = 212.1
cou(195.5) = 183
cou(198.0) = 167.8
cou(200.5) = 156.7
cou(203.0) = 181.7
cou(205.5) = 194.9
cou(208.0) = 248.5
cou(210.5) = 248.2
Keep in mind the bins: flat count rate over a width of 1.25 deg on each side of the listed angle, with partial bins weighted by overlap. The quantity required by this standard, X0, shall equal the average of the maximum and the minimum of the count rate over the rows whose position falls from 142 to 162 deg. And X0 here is 262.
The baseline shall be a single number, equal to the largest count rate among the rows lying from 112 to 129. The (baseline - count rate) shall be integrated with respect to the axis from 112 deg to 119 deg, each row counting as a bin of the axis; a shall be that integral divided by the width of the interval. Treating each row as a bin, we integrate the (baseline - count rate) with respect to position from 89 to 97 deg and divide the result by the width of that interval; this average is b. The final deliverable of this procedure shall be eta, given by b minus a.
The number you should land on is 39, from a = 18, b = 58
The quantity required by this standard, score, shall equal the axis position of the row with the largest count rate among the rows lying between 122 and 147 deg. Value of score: 145.5 deg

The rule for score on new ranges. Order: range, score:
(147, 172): 160.5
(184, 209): 208.0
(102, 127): 123.0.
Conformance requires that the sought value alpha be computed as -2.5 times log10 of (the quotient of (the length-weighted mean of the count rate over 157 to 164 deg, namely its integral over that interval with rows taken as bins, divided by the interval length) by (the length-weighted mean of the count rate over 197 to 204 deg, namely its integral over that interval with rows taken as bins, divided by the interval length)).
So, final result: -0.49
